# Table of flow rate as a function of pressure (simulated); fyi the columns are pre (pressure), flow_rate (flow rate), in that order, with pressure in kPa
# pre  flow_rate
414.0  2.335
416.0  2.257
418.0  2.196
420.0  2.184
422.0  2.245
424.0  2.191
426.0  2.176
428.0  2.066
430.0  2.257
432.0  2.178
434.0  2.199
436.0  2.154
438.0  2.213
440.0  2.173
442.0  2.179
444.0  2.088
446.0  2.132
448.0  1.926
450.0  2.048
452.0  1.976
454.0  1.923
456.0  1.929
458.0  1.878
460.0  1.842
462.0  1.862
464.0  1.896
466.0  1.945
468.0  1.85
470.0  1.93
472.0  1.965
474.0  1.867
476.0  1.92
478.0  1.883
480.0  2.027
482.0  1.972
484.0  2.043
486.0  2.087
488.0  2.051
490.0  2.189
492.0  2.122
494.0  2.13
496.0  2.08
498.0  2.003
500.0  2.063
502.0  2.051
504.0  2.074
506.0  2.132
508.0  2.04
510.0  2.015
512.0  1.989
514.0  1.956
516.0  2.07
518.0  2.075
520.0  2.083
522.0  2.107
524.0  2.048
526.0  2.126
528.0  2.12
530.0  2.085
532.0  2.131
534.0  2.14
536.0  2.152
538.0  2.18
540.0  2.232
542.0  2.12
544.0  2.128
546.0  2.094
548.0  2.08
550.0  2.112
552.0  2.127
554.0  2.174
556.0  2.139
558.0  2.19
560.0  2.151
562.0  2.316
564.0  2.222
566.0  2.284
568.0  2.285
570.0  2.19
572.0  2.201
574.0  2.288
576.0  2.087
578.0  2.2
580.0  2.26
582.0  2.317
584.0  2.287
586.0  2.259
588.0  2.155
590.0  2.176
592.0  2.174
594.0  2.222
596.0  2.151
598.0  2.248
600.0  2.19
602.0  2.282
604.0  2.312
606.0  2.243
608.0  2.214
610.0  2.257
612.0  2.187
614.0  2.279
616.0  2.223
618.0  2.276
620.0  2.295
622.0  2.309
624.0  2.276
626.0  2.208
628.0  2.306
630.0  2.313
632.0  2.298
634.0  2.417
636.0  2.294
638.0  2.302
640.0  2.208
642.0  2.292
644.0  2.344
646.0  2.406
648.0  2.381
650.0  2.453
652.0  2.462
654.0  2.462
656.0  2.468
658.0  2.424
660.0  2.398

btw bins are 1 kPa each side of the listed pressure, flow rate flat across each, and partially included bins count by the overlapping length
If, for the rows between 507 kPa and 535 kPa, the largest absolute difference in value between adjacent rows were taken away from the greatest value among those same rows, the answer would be 2.03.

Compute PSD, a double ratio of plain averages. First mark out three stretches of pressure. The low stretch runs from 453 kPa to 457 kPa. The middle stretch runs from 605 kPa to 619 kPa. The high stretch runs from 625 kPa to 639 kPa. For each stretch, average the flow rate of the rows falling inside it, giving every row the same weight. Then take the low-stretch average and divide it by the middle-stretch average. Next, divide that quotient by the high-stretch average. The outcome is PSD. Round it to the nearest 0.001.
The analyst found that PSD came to 0.373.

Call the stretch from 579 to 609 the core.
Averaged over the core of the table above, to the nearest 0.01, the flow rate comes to 2.23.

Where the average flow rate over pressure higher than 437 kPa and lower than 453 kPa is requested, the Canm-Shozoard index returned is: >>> 2.09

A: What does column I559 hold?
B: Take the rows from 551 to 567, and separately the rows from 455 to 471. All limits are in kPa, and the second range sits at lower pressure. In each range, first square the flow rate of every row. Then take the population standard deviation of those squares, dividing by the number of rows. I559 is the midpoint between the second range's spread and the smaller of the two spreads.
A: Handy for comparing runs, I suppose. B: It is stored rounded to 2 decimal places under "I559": 0.14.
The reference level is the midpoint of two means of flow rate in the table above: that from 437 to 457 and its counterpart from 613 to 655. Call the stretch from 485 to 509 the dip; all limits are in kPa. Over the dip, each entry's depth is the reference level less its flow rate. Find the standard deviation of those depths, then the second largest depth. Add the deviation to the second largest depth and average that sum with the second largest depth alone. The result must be 0.18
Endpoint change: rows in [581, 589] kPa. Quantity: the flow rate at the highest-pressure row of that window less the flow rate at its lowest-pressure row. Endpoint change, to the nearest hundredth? -0.16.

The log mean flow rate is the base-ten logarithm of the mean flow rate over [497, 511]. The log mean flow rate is 0.31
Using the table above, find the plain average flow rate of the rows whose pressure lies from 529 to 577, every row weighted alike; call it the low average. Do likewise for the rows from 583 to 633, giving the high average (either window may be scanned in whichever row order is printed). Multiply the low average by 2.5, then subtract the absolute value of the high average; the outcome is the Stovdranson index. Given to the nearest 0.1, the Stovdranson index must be 3.2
